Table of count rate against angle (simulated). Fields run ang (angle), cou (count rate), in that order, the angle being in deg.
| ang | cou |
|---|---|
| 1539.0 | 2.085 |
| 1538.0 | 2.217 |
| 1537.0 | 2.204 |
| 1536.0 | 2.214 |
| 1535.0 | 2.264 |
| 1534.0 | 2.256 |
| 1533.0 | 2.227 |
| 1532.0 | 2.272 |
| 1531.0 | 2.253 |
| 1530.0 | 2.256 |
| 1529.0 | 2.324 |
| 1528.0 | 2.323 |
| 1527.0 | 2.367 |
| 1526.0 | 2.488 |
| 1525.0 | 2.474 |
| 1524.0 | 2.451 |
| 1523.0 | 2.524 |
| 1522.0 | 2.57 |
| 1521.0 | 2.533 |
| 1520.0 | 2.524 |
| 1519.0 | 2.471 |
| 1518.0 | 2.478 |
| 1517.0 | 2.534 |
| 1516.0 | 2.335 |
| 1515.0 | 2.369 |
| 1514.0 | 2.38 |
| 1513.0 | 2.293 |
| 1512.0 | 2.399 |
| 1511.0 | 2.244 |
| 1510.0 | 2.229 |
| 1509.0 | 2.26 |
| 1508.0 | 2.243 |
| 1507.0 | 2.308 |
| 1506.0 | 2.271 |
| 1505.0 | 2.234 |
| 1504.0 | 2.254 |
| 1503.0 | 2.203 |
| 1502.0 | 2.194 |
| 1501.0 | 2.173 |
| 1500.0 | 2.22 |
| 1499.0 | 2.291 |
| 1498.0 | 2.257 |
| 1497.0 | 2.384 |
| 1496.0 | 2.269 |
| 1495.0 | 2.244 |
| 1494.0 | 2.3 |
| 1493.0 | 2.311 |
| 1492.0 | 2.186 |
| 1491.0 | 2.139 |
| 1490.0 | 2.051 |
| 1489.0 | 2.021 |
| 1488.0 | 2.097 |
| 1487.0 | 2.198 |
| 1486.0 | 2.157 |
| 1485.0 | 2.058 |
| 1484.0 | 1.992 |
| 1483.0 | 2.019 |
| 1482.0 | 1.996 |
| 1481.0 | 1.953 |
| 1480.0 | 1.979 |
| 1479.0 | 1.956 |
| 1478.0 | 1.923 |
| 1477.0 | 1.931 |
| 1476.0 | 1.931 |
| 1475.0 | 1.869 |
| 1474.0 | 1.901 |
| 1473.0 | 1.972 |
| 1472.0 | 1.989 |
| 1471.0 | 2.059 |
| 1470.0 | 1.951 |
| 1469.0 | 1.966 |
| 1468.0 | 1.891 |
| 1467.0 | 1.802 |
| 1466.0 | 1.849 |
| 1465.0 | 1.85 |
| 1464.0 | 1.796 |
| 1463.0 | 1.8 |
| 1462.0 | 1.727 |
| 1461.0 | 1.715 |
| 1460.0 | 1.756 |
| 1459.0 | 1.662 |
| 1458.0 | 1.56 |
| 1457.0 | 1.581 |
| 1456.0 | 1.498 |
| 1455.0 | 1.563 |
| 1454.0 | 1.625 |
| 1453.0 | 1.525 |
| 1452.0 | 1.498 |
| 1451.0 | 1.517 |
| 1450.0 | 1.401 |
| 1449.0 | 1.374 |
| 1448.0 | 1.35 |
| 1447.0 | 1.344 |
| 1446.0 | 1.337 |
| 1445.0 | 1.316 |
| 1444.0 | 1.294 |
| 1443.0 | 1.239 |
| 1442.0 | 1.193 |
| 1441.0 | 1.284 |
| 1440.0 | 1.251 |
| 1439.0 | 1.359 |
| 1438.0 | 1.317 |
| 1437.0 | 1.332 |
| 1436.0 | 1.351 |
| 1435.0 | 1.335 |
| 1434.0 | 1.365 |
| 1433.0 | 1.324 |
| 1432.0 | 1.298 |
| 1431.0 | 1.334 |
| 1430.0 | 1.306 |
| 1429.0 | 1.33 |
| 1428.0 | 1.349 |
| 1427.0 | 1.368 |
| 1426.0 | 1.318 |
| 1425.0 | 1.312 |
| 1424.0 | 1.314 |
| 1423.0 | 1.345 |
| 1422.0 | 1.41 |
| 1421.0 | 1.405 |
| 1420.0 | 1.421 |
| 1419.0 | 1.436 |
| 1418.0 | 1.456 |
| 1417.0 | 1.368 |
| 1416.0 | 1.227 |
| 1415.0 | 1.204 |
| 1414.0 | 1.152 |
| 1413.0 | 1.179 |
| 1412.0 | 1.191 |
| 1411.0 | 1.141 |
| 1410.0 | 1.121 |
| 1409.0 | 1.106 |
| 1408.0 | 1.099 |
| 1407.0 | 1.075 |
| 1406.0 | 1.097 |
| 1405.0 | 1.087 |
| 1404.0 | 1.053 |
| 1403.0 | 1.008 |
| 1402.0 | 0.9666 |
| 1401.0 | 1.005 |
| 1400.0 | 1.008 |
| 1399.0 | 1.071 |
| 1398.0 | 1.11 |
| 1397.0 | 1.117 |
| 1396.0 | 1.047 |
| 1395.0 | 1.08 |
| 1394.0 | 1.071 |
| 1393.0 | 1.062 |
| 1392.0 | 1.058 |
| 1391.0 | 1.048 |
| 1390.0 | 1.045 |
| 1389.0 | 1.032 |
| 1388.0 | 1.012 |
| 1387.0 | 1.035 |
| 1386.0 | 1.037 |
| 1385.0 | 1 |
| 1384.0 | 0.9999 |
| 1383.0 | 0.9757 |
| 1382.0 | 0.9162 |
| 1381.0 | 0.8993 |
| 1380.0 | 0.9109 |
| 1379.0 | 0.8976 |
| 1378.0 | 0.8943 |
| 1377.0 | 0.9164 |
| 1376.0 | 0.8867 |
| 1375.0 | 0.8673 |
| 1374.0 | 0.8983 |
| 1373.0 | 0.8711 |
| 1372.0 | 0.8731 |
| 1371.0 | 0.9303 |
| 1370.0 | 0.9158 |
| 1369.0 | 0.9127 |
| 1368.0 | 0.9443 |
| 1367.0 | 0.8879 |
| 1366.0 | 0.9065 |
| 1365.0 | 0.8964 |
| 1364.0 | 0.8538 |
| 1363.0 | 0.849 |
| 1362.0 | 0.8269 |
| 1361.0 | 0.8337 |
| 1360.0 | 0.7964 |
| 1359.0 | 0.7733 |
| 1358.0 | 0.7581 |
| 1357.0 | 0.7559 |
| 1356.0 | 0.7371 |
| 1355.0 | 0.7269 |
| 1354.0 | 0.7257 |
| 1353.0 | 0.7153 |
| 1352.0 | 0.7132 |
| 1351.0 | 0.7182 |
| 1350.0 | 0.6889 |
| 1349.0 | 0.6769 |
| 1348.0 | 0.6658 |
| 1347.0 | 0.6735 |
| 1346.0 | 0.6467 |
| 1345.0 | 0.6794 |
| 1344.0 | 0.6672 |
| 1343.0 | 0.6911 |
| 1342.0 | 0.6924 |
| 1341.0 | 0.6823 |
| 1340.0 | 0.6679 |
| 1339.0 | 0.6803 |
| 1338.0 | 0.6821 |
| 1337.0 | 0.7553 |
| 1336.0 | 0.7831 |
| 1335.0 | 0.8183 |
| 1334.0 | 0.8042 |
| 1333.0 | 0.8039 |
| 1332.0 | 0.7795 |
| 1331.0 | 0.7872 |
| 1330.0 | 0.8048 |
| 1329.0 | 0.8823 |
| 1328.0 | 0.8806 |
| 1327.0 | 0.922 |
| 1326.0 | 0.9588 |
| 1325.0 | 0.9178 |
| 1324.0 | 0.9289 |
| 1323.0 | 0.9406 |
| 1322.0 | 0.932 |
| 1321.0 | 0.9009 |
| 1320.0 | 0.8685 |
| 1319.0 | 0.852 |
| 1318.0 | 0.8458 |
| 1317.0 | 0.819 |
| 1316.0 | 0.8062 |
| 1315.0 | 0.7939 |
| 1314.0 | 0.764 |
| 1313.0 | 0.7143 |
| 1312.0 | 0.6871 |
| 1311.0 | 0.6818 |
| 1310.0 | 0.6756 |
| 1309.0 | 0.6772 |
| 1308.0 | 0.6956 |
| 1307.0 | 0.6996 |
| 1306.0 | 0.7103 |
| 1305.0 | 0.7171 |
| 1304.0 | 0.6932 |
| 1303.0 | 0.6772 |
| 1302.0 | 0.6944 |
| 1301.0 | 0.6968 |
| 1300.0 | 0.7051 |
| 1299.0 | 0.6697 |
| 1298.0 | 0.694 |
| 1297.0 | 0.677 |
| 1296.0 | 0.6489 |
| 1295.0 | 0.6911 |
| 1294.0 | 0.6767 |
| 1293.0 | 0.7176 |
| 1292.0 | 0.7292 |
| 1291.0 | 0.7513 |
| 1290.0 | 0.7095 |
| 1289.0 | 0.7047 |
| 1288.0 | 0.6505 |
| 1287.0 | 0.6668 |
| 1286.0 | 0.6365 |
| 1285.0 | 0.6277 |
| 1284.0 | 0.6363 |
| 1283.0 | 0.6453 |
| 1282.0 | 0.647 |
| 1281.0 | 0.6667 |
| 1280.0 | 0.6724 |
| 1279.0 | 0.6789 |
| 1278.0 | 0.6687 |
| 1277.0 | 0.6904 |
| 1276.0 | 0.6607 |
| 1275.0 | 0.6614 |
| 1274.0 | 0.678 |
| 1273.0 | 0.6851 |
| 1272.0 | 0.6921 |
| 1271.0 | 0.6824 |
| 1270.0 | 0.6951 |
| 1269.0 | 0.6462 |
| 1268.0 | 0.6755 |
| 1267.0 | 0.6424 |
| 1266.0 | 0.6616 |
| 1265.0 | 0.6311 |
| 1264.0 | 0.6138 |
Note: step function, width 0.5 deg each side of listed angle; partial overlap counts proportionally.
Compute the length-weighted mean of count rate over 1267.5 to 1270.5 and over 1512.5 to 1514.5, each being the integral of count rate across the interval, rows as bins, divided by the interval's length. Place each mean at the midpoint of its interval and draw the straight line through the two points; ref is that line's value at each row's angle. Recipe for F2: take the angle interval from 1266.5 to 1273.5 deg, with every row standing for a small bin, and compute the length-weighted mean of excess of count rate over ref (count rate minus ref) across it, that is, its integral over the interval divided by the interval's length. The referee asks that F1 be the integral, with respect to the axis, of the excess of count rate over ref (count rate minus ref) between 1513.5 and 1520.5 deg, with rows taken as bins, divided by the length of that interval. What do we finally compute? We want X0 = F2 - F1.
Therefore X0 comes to -0.1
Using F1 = 0.08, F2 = 0.00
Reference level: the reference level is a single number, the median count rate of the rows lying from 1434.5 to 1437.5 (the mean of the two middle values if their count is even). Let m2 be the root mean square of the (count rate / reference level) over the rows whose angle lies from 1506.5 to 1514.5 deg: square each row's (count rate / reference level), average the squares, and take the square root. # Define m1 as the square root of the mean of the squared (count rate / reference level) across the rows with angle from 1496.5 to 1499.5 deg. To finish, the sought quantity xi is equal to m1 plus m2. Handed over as 3.5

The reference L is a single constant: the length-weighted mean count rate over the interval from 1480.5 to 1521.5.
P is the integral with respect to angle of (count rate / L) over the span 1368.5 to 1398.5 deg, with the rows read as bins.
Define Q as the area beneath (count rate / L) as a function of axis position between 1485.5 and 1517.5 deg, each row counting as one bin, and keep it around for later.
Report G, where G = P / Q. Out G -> 0.4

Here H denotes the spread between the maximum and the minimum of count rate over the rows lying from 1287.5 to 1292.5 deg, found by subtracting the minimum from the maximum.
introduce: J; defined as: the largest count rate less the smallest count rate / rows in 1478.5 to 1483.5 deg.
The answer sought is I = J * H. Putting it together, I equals 0.007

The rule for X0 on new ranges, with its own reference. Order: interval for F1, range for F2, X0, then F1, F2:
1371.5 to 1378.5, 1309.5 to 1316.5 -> 0.3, -0.51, -0.24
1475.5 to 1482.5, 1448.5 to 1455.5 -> -0.3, -0.15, -0.42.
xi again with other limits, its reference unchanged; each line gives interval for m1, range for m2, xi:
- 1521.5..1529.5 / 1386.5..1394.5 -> 2.6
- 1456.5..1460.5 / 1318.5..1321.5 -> 1.9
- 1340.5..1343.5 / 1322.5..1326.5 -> 1.2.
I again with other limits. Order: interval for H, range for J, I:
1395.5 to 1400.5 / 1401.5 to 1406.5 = 0.014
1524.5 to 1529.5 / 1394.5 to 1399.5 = 0.012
